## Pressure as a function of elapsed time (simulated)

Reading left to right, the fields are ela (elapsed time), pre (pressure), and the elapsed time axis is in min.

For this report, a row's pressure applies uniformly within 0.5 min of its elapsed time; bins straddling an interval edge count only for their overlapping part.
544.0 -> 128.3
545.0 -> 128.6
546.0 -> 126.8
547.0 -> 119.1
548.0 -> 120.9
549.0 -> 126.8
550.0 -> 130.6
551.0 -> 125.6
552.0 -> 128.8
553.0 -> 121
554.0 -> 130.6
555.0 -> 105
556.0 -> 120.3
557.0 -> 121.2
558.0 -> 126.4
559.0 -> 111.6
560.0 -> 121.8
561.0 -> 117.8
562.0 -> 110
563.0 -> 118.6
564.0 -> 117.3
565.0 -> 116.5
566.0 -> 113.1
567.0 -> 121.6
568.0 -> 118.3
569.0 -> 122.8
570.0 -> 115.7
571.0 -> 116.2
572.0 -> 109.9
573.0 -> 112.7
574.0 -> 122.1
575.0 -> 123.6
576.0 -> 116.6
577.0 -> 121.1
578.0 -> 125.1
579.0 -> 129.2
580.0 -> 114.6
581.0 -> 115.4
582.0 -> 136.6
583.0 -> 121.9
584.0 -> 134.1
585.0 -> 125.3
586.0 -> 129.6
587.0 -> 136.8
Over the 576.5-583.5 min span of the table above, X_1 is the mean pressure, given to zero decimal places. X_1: 123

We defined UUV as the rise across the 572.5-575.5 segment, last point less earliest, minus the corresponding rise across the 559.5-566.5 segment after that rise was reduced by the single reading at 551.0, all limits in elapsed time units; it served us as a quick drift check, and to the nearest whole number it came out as 145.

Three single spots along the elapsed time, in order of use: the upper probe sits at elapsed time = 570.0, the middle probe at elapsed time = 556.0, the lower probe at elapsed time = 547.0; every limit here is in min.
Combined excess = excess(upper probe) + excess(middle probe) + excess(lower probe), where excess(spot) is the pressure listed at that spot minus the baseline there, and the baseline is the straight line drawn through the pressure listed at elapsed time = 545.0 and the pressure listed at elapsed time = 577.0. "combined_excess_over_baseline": -22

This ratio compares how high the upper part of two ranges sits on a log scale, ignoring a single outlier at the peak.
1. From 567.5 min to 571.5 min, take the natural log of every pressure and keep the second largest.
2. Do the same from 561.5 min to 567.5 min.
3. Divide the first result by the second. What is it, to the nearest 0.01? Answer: 1.00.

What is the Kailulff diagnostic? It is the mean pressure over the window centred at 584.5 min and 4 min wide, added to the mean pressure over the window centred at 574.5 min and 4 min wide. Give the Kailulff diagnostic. 246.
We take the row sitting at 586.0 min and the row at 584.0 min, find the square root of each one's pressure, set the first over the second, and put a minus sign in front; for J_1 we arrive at -0.98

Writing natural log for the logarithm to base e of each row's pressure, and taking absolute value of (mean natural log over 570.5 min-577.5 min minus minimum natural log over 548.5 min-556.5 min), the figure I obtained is 0.11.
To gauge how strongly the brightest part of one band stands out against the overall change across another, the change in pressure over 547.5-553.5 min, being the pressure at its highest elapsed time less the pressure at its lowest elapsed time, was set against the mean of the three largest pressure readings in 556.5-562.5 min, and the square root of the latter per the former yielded 35.1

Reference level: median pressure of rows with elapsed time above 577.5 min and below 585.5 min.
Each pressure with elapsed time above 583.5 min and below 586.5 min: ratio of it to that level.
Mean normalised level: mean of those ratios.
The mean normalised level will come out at 1.04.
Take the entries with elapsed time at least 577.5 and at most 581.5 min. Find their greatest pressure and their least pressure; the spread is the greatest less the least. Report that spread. 15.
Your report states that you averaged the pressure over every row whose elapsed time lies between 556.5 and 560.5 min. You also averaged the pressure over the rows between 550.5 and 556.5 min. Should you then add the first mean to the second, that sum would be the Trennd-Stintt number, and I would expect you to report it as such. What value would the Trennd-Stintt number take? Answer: 242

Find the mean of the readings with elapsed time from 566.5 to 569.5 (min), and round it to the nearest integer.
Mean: 121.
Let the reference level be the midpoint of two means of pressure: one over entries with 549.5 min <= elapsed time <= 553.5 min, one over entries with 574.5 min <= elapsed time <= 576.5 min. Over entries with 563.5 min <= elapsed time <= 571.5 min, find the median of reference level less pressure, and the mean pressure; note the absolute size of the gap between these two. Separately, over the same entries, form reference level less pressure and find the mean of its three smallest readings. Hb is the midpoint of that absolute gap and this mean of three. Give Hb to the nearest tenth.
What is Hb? 56.8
